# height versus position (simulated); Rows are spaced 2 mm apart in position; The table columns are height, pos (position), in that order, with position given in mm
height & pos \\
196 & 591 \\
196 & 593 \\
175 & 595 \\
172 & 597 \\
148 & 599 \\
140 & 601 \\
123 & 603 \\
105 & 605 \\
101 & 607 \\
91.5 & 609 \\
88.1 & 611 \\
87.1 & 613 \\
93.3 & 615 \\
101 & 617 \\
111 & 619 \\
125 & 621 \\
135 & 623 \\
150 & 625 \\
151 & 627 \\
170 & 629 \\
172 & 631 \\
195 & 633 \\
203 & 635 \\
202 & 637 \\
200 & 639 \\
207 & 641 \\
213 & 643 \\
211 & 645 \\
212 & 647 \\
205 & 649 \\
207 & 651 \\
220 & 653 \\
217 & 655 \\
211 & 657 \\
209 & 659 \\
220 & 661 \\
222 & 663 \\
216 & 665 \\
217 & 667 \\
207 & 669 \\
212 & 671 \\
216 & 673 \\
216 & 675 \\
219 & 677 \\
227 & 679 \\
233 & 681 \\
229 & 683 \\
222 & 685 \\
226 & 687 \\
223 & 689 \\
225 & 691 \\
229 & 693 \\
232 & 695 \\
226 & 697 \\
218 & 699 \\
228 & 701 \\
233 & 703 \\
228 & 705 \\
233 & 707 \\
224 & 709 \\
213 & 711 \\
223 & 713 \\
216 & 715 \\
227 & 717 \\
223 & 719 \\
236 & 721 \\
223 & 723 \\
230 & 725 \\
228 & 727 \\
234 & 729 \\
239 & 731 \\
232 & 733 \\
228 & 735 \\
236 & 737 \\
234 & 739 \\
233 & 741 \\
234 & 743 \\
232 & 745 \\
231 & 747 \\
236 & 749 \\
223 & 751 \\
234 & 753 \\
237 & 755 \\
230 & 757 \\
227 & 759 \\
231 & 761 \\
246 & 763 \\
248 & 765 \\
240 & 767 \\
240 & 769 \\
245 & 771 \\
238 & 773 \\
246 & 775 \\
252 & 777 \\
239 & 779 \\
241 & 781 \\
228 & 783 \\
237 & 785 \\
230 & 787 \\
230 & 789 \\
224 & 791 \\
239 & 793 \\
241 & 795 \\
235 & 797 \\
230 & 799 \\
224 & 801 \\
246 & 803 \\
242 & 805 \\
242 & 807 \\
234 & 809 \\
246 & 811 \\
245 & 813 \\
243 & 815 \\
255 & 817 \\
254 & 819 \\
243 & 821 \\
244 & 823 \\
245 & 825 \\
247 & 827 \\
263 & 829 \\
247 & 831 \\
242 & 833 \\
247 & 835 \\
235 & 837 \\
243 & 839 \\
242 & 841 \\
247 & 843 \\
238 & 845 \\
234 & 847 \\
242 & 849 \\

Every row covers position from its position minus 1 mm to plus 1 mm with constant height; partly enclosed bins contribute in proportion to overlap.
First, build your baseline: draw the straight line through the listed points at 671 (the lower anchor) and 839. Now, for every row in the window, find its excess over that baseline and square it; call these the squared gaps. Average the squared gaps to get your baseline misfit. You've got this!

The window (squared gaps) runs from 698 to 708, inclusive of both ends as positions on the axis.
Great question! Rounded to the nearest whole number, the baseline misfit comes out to 128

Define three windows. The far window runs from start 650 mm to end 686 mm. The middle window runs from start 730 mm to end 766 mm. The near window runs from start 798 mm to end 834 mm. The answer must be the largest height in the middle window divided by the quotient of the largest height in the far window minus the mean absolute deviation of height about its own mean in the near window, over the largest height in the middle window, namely 271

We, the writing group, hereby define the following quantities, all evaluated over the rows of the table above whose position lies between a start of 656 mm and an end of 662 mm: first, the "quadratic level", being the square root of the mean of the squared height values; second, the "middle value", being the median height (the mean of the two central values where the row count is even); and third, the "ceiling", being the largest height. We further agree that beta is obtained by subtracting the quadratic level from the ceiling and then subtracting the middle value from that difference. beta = -204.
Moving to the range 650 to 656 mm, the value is -212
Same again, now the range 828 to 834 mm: -235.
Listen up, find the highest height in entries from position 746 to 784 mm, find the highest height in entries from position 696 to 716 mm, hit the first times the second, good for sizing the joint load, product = 58716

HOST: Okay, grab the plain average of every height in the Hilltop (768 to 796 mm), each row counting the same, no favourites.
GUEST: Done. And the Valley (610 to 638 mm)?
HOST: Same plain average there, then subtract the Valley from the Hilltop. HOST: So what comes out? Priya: 96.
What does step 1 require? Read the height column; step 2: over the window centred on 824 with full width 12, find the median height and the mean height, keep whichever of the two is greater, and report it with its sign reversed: -249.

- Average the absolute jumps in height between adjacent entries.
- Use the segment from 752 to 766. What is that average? 5.7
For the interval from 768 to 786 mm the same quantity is 7.9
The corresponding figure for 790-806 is 8.6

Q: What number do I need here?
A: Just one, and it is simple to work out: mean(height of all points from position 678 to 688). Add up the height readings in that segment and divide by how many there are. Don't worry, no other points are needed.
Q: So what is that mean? 227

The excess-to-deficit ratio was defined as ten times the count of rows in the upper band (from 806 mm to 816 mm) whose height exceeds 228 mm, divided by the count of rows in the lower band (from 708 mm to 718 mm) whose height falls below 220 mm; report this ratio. 25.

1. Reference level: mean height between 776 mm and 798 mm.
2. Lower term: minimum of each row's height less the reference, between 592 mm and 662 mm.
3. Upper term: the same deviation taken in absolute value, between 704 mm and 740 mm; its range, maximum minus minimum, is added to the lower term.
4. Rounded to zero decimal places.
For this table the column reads -126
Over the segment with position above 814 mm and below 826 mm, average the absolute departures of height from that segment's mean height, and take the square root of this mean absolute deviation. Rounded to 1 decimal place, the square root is 2.2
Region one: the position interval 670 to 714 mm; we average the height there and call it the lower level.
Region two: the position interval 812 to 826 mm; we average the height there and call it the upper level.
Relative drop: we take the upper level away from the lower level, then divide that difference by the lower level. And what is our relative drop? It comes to -0.10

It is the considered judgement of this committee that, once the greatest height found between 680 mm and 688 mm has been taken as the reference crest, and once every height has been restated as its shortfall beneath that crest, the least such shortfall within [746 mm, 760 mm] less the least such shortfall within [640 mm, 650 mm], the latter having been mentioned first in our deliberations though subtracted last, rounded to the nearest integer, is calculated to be -24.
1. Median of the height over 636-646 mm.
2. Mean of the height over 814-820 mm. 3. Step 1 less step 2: -43.7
